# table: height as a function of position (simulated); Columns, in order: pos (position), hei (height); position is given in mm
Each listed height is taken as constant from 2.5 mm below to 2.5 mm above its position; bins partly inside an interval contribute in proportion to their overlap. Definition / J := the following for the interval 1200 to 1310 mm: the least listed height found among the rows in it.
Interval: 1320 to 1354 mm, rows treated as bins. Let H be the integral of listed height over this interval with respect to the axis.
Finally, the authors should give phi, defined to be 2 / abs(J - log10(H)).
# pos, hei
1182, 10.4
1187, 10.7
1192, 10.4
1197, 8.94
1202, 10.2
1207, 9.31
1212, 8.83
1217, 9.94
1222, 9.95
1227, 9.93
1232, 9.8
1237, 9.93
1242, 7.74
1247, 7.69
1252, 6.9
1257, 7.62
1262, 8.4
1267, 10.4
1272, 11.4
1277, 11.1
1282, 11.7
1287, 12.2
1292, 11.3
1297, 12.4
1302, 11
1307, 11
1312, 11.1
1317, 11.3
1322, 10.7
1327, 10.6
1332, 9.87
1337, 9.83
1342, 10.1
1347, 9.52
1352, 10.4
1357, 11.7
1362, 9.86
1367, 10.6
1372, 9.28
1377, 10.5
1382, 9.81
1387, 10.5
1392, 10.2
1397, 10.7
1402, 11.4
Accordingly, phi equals 0.458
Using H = 345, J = 6.9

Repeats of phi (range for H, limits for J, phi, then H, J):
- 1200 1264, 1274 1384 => 0.307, 572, 9.28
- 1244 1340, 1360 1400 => 0.318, 991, 9.28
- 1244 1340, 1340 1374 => 0.318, 991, 9.28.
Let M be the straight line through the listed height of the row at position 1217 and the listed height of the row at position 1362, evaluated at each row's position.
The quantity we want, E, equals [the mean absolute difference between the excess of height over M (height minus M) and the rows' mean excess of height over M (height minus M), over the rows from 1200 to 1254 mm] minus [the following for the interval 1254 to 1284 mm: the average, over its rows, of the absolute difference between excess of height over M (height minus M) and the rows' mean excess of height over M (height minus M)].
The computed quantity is -0.4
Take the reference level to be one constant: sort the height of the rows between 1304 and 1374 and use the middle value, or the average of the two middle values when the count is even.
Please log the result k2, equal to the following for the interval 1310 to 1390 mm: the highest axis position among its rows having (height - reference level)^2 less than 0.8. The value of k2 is 1387 mm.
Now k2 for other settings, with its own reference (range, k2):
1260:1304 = 1302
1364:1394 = 1392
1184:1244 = 1237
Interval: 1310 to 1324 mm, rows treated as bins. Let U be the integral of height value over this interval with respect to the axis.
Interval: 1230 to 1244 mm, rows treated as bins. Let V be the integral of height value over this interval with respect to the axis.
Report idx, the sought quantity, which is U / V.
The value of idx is 1.20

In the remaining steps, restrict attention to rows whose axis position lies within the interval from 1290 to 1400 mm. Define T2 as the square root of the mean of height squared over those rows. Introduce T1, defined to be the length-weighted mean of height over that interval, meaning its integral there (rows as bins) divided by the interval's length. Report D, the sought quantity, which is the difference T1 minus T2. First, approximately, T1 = 10.6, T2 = 10.58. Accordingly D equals -0.02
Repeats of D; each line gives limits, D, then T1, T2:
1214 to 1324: -0.12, 10.2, 10.27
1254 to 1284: -0.20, 10.0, 10.22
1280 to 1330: -0.03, 11.3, 11.34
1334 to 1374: -0.02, 10.2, 10.19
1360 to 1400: 0.01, 10.2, 10.19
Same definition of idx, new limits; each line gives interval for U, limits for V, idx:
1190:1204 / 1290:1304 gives 0.85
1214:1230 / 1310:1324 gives 1.02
